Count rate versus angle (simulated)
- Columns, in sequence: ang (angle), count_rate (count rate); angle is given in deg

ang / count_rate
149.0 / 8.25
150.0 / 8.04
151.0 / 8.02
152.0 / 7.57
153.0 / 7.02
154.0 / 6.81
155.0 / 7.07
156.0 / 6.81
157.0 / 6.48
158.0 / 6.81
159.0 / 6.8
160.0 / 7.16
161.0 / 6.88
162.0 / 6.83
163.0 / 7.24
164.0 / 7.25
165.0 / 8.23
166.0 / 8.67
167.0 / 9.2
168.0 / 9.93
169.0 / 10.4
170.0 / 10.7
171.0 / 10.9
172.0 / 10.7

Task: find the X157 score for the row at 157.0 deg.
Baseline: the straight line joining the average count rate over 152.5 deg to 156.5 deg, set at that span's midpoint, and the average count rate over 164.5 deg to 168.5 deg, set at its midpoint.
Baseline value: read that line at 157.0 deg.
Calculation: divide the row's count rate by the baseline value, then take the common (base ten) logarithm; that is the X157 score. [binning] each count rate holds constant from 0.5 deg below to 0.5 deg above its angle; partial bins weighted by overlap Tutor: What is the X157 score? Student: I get -0.055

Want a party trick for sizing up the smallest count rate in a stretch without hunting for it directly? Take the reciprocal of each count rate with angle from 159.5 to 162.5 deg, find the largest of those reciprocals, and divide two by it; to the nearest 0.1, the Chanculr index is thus 13.7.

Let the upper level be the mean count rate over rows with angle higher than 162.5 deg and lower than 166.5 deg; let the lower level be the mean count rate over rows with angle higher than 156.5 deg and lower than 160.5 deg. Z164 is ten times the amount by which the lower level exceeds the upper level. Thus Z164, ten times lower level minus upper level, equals -10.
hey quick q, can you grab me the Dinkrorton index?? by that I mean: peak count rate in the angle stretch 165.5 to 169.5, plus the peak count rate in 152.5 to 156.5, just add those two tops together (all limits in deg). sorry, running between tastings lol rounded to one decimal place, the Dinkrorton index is 17.5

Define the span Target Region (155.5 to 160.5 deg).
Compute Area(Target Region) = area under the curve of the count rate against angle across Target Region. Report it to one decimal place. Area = 34.1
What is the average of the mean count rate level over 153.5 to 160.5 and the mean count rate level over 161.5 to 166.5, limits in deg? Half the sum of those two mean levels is 7.2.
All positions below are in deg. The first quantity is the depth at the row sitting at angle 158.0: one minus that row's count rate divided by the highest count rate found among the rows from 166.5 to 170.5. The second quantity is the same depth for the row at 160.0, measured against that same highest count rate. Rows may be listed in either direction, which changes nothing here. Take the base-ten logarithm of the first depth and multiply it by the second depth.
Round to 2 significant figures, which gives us -0.15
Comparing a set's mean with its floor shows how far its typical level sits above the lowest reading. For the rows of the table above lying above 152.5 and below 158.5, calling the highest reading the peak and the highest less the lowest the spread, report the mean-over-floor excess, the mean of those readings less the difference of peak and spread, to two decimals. 0.35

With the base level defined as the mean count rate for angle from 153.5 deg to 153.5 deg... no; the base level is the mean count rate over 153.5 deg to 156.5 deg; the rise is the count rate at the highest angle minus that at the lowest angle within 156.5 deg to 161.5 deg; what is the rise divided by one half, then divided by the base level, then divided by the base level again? 0.017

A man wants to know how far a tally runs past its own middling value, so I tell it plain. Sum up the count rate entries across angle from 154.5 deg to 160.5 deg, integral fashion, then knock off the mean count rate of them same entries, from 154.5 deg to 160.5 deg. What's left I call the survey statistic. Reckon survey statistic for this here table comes 34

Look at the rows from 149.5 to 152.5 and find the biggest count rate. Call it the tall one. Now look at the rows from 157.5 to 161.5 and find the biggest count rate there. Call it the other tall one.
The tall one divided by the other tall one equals 1.1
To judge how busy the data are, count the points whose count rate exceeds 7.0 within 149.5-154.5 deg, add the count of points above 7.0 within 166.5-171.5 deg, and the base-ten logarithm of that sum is 0.95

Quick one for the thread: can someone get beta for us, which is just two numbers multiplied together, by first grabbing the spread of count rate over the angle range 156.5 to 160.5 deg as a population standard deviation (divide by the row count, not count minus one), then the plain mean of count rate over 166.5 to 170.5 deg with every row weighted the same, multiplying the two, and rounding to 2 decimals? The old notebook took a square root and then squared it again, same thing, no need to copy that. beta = 2.42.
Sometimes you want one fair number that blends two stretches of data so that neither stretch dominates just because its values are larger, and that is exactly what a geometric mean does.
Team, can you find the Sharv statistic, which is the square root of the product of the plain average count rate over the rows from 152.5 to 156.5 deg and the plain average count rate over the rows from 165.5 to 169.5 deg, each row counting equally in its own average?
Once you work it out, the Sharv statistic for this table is 8.1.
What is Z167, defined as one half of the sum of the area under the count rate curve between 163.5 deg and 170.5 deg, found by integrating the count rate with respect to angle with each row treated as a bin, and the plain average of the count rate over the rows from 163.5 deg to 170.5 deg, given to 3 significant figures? 36.8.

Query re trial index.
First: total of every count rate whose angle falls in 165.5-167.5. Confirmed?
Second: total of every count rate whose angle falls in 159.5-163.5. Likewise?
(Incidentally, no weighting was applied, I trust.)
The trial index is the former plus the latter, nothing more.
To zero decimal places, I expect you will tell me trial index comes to 46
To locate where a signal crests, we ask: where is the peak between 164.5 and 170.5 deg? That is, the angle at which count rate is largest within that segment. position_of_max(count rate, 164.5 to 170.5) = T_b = 170.0 deg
